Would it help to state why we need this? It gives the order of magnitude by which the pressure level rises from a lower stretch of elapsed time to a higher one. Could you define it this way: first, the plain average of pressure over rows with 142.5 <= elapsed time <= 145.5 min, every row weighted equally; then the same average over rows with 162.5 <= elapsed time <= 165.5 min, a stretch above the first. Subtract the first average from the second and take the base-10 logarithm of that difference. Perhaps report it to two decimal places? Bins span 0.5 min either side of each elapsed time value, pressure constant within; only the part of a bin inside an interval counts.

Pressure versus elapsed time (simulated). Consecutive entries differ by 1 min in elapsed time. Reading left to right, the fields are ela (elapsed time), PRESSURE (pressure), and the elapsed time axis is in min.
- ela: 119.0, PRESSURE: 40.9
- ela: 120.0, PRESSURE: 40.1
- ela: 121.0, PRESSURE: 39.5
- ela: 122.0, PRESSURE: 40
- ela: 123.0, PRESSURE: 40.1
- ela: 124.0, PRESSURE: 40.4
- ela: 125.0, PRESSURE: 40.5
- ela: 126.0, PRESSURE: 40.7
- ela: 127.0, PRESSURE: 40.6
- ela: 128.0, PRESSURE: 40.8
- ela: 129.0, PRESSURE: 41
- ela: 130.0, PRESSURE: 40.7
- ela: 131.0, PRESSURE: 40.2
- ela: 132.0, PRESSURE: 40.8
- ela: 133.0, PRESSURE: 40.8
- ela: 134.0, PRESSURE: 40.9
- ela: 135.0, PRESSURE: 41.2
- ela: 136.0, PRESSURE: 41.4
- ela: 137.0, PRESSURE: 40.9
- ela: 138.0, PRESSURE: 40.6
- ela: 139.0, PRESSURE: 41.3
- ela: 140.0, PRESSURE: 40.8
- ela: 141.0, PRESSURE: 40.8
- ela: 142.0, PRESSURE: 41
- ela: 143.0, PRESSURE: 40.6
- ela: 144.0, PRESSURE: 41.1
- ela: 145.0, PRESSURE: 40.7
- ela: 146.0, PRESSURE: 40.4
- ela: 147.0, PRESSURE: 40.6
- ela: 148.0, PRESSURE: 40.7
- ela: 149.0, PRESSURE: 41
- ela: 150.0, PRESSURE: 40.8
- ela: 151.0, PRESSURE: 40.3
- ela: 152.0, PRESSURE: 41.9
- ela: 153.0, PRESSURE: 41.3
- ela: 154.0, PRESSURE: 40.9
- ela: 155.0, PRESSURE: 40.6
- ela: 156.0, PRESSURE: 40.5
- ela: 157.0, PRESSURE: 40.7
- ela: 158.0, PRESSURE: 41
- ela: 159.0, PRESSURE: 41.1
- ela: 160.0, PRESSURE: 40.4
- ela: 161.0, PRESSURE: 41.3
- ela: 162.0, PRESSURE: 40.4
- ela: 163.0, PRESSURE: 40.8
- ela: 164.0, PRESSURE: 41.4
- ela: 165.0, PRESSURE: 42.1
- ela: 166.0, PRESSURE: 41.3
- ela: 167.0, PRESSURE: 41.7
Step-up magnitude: -0.20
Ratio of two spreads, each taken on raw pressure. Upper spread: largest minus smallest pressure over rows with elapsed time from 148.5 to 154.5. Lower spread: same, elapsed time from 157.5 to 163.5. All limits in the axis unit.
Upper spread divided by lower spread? 1.78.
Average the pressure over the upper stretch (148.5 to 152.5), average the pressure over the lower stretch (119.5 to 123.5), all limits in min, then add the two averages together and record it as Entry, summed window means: 80.9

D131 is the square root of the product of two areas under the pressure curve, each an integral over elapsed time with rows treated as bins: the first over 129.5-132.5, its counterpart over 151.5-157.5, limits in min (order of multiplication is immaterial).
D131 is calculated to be 173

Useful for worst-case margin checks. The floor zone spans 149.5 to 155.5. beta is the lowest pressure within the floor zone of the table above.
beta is 40.3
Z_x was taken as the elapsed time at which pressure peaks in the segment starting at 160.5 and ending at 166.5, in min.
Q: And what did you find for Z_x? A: 165.0 min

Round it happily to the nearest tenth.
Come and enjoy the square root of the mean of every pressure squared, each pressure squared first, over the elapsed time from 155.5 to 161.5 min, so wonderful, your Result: 40.8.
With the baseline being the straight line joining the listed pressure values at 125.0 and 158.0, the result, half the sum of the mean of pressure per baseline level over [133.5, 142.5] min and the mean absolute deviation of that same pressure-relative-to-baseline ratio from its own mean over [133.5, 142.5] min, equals 0.506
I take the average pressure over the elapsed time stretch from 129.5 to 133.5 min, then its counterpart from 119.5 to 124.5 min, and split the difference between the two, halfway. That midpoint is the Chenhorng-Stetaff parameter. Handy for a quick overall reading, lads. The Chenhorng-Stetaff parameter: 40.3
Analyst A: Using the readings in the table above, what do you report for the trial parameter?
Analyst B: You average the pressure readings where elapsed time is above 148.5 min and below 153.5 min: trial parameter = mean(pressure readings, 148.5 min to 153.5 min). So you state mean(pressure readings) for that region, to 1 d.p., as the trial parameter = 41.1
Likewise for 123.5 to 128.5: 40.6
